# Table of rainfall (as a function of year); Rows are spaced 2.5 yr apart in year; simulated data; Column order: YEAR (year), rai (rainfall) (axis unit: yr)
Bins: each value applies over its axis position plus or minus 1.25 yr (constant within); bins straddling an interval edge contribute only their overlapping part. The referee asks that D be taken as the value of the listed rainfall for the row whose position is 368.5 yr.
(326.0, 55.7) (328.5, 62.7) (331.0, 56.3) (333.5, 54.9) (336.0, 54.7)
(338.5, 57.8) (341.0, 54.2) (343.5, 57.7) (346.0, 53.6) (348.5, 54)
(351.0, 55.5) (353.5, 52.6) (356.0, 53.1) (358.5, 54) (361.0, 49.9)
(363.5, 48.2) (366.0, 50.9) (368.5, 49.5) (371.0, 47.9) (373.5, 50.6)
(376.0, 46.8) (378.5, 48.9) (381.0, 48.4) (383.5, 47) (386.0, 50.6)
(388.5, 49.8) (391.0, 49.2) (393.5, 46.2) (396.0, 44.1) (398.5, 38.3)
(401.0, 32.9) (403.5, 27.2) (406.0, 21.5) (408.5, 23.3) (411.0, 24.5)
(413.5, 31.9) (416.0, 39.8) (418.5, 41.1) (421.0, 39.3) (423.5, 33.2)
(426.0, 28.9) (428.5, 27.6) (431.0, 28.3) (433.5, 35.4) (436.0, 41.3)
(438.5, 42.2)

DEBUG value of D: 49.5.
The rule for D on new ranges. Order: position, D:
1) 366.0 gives 50.9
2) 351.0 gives 55.5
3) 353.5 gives 52.6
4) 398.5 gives 38.3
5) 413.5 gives 31.9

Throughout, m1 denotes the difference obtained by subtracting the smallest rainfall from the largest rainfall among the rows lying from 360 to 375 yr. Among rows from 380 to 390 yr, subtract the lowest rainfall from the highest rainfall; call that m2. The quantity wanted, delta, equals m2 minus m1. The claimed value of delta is 1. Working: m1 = 3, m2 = 3.6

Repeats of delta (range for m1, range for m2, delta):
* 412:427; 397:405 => -1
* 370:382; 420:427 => 7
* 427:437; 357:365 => -8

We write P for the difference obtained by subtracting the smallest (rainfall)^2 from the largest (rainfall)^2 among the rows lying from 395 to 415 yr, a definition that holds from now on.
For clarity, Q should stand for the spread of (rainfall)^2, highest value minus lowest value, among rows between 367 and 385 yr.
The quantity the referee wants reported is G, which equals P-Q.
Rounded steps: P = 1483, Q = 370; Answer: 1112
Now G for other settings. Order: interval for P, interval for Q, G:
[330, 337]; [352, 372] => -444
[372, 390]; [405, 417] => -752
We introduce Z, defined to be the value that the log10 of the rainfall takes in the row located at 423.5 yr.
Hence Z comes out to 1.521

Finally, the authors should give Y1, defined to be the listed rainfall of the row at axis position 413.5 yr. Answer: 31.9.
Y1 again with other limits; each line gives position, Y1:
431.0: 28.3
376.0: 46.8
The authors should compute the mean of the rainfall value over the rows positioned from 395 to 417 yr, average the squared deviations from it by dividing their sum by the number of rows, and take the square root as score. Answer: 7.5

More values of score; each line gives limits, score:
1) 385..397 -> 2.4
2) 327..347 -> 2.8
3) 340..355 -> 1.6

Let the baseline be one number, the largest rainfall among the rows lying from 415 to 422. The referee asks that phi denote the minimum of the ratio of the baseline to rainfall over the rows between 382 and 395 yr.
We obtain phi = 0.81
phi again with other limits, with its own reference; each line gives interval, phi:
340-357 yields 0.71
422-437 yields 1.00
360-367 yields 0.81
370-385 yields 0.81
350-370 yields 0.74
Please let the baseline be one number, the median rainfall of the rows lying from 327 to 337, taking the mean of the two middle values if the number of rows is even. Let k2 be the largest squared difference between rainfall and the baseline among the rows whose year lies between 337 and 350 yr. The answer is 5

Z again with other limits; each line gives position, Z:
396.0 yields 1.644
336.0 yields 1.738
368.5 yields 1.695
